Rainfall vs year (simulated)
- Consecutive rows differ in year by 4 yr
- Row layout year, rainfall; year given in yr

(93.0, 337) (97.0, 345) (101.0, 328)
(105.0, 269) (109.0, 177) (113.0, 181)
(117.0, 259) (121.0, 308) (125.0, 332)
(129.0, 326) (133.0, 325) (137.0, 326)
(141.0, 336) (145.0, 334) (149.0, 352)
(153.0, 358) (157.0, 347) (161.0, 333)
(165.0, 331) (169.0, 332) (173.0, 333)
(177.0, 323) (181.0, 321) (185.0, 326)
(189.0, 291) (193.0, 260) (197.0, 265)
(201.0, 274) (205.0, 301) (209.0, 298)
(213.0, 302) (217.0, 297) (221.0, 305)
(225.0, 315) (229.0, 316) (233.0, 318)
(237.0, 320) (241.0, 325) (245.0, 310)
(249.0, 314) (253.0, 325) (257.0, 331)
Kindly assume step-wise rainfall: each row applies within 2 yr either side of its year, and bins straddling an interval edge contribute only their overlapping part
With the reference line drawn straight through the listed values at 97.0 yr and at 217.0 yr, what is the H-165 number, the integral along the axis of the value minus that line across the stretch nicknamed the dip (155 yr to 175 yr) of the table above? 348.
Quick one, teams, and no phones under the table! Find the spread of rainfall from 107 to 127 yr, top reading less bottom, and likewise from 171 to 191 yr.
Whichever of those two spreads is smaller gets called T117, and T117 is 42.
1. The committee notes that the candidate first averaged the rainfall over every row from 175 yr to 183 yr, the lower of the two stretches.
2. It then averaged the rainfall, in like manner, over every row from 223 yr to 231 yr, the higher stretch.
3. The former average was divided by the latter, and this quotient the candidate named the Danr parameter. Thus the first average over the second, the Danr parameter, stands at 1.02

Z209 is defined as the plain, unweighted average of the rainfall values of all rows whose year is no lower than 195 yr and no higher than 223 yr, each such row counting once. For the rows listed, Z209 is 292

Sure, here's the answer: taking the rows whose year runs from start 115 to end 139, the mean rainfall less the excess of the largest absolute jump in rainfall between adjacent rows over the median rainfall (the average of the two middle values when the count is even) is 589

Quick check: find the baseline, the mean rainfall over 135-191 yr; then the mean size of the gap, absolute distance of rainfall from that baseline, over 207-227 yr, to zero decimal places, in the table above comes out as 28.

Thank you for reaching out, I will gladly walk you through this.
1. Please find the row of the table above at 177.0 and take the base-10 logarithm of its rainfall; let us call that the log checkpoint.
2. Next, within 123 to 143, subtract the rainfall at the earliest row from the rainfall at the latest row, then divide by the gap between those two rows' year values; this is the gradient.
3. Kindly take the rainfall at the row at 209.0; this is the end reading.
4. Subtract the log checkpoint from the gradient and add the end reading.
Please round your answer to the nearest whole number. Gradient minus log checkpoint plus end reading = 296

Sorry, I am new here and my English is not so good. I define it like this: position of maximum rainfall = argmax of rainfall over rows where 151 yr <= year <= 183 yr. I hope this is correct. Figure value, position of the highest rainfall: 153.0 yr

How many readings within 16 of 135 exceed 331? 4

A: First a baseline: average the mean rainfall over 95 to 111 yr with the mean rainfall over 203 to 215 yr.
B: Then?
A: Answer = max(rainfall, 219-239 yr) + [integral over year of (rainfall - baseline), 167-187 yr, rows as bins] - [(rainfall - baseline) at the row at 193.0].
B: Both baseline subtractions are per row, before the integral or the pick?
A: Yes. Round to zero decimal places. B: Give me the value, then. 1089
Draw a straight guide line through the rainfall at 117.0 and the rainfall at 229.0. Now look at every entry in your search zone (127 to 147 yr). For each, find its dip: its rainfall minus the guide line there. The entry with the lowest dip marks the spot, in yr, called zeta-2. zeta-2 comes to 137.0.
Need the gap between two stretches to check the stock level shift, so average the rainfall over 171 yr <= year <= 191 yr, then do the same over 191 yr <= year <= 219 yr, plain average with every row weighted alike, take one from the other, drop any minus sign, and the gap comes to 34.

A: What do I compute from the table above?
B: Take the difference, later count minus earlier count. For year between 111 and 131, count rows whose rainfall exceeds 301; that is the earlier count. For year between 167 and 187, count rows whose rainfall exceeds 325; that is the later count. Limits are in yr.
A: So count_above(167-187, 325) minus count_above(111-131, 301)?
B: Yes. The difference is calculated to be 0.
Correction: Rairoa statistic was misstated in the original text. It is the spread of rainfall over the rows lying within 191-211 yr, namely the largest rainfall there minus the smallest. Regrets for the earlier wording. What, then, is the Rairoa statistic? 41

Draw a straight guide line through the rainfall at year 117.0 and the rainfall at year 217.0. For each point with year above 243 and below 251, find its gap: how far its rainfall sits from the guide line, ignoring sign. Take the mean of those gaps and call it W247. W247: 4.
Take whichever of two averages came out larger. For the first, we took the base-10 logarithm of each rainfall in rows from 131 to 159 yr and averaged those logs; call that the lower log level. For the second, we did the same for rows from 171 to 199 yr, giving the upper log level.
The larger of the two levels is 2.53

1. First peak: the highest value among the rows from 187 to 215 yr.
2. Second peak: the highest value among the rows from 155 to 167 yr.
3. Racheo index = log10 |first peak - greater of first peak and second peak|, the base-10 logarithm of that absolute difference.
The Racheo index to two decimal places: 1.65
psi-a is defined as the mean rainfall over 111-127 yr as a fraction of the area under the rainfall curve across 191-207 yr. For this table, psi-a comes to 0.061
